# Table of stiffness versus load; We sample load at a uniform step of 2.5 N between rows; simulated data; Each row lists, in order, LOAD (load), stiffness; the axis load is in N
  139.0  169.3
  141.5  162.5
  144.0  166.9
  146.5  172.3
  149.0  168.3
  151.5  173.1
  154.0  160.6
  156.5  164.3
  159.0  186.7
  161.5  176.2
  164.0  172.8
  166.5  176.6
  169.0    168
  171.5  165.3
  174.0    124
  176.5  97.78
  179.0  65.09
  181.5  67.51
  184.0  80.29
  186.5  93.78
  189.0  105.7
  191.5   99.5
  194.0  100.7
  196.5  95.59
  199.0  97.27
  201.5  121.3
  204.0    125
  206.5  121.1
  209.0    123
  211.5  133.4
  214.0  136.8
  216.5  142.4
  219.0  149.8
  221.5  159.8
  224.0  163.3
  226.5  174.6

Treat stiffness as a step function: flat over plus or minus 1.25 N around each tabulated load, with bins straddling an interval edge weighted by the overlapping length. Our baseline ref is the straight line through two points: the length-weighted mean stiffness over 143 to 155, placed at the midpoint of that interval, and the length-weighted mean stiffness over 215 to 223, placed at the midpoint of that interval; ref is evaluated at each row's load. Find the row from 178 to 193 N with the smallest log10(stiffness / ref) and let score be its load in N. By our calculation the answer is 179.0 N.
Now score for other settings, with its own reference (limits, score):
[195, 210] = 196.5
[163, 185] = 179.0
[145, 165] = 154.0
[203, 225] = 206.5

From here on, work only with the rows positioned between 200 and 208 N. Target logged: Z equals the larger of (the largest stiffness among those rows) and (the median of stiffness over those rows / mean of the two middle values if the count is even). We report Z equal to 125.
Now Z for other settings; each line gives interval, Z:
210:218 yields 142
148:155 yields 173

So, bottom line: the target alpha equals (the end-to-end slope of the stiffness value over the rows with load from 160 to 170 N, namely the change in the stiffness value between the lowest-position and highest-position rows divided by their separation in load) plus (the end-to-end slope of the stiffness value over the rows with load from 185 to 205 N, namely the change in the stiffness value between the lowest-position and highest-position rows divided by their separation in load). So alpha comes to 1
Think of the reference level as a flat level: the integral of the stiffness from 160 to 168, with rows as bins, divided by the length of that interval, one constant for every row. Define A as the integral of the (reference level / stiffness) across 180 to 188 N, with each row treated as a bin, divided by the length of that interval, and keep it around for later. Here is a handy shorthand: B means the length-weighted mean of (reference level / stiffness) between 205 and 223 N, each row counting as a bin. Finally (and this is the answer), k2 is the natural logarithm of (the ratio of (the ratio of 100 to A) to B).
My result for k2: 3.56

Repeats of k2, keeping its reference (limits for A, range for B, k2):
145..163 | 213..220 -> 4.38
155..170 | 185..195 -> 4.03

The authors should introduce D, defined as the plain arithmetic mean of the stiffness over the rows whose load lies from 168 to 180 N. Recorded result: 124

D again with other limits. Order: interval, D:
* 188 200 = 100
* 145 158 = 168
